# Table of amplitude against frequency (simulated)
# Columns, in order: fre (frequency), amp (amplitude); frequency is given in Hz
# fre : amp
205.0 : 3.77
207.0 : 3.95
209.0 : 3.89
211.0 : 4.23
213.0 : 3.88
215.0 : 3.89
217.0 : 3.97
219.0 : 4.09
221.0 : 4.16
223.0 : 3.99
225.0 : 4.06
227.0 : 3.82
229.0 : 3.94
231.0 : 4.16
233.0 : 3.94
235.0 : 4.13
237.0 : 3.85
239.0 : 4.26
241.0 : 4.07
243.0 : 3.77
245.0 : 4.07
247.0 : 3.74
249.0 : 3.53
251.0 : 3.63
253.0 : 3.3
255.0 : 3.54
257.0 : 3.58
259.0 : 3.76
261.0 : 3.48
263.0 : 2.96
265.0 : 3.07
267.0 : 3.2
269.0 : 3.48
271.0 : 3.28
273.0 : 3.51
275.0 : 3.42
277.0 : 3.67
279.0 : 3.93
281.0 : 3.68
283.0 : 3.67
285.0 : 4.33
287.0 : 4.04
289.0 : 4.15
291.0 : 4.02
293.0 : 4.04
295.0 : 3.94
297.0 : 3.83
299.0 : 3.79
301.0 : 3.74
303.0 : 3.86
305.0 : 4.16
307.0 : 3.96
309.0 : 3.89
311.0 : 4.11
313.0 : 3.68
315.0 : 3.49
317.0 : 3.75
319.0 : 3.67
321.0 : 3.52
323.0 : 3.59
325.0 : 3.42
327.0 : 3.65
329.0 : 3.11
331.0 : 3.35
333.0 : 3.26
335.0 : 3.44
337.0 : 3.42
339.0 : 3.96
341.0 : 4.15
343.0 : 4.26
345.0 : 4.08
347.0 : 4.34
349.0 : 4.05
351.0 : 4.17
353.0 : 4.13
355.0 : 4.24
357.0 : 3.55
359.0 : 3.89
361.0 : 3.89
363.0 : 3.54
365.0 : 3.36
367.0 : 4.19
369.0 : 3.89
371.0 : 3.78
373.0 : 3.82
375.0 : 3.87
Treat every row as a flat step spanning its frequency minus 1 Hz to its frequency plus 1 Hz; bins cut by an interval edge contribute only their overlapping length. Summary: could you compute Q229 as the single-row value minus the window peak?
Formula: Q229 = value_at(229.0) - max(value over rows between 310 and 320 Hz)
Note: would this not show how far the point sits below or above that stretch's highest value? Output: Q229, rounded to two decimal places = -0.17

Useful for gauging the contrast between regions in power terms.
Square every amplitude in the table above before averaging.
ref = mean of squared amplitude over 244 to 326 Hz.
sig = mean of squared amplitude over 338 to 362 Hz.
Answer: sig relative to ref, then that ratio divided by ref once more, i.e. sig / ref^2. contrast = 0.087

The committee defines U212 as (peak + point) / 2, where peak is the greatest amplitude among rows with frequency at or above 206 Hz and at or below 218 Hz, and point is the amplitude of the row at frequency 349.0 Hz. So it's 4.14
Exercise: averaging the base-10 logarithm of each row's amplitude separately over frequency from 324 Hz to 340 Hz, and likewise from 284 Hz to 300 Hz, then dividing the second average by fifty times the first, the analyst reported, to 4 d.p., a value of 0.0225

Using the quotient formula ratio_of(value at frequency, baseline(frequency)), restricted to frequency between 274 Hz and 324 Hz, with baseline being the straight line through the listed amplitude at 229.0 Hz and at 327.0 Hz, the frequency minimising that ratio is 275.0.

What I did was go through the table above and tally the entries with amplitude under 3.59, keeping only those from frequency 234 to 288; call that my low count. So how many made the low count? 12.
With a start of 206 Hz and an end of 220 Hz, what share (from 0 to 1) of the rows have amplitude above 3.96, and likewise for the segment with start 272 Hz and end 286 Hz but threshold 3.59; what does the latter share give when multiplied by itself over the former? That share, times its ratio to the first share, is 1.2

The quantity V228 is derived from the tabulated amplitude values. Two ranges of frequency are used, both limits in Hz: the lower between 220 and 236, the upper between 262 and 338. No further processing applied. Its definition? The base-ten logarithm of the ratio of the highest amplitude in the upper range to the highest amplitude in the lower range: 0.02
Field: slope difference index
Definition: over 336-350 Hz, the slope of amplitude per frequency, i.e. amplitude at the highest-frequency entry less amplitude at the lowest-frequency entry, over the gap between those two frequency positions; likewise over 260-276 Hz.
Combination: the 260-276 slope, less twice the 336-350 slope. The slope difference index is -0.11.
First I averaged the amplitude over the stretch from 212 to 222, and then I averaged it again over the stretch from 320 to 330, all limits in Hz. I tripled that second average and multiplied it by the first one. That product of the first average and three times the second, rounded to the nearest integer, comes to 41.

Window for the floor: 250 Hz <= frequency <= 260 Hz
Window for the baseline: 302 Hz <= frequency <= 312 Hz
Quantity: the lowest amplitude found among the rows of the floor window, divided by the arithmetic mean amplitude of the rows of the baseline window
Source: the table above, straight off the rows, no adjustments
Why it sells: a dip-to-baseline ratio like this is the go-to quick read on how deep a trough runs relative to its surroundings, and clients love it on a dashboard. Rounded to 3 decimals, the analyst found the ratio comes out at 0.826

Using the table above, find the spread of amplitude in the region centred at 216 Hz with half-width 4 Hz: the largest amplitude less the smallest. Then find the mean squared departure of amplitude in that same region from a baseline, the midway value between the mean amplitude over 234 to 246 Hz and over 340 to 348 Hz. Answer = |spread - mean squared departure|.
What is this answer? 0.18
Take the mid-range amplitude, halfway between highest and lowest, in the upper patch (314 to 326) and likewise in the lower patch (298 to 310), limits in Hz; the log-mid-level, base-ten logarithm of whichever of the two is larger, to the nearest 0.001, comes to 0.597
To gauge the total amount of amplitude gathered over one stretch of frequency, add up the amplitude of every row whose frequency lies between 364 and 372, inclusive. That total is 15.2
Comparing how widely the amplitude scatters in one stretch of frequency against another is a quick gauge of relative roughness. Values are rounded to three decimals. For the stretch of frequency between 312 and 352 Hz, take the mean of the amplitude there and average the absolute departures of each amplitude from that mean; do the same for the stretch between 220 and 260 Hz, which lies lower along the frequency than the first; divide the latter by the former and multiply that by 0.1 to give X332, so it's 0.071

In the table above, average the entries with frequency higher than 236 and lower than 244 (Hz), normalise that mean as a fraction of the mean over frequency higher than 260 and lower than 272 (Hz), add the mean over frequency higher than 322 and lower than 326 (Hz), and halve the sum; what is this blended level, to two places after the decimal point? 2.37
